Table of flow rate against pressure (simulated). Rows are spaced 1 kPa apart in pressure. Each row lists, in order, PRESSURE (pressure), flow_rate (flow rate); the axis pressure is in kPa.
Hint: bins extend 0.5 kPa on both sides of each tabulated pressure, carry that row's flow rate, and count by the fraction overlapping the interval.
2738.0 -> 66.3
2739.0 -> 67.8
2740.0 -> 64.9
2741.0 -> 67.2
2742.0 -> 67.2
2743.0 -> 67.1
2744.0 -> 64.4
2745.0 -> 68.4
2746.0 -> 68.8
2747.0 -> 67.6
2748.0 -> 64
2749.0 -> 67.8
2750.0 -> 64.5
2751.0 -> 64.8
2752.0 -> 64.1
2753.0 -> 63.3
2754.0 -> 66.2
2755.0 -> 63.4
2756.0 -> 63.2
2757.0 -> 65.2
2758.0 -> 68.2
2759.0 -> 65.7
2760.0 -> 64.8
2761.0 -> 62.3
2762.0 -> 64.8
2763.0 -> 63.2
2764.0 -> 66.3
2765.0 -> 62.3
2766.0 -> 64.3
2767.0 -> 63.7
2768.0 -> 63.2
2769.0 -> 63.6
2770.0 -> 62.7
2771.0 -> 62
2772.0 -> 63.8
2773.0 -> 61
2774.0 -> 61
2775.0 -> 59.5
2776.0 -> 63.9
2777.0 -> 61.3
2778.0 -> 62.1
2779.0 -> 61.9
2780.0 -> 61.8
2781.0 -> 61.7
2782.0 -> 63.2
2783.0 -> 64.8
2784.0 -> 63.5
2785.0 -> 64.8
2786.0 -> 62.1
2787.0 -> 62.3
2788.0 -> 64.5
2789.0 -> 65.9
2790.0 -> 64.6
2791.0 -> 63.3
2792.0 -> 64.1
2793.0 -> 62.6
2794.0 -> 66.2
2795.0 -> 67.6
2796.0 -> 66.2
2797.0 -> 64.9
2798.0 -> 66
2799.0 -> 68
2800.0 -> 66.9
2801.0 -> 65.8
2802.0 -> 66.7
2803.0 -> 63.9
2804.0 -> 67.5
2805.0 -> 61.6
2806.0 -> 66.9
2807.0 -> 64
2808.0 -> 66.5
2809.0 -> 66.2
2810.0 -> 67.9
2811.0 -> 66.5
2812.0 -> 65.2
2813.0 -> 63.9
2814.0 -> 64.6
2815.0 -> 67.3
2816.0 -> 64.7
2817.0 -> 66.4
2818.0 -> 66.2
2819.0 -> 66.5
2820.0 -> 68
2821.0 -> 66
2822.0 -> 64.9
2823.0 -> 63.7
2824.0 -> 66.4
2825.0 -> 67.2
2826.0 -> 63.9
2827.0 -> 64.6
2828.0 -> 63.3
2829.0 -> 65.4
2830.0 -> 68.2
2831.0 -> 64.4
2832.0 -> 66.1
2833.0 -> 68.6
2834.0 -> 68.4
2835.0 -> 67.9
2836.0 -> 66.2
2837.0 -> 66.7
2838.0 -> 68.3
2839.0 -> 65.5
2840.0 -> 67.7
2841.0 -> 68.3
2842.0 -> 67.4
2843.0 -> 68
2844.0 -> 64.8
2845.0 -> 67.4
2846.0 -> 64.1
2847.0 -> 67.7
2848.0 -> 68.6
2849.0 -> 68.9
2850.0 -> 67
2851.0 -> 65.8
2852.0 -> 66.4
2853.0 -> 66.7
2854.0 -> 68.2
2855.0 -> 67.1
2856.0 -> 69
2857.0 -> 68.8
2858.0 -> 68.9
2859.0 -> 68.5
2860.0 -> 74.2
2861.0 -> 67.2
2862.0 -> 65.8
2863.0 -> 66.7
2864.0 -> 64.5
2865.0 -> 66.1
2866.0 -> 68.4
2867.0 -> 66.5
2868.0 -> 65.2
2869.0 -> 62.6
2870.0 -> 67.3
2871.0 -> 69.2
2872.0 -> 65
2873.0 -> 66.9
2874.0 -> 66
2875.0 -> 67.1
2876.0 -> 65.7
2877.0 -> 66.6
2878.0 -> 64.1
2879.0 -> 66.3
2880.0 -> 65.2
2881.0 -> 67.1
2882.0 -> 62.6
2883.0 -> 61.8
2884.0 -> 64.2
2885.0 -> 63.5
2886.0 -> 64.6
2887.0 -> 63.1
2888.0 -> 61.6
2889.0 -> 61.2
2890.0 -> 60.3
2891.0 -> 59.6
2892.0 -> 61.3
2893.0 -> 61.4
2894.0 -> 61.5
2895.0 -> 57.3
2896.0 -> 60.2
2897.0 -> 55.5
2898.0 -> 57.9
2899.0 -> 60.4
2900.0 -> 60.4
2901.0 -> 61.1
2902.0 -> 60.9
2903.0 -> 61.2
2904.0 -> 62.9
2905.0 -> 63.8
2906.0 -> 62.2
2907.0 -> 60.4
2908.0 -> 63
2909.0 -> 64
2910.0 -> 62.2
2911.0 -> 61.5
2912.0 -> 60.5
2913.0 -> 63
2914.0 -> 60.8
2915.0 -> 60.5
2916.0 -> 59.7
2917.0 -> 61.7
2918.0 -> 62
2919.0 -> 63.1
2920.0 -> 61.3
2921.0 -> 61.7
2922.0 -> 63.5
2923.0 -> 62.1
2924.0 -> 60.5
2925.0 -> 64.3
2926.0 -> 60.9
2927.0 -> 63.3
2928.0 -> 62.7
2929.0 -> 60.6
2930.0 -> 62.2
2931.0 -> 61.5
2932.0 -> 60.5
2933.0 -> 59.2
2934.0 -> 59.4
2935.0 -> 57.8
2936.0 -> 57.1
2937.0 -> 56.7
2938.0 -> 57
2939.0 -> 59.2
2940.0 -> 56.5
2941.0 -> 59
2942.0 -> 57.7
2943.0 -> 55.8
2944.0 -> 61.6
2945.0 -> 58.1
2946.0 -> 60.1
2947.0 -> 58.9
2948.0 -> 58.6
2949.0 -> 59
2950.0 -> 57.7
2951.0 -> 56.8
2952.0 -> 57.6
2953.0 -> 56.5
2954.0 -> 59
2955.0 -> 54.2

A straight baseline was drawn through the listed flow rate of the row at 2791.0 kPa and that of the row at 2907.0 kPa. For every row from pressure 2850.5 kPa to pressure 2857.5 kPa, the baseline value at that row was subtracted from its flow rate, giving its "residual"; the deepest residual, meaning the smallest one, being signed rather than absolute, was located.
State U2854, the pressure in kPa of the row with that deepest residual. 2851.0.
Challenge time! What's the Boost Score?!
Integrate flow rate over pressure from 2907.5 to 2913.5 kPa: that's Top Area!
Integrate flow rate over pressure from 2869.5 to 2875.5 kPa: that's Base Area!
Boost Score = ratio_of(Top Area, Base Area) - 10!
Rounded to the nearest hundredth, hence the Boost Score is -9.07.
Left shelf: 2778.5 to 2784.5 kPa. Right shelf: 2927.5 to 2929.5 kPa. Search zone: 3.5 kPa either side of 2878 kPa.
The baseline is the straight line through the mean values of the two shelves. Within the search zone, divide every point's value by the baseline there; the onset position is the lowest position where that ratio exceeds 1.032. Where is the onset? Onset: 2875.0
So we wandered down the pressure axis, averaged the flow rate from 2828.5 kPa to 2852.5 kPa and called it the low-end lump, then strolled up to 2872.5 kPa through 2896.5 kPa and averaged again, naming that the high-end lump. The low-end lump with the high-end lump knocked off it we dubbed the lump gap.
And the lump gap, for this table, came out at 3.7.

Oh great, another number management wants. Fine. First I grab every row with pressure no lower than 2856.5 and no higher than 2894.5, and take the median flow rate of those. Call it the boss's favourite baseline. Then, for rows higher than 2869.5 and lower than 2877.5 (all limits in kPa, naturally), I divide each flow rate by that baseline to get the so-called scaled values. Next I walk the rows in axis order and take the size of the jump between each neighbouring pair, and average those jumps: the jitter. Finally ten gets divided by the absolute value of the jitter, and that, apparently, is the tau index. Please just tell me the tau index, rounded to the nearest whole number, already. 372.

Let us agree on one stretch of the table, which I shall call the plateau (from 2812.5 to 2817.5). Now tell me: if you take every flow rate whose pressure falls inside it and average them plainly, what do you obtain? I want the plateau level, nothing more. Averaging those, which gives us 65.4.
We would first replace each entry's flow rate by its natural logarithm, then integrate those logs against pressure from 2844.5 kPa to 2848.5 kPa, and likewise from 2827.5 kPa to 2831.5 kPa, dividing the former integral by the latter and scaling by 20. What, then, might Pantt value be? 20.1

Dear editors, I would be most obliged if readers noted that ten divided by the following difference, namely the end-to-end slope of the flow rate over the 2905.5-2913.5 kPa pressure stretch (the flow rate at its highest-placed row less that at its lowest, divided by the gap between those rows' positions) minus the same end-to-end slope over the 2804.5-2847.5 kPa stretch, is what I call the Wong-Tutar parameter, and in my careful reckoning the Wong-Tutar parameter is -323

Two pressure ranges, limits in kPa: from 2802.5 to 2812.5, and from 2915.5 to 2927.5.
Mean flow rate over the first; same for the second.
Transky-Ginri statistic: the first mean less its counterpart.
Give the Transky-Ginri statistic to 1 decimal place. 3.6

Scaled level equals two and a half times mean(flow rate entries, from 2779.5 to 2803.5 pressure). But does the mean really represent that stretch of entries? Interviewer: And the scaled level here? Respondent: 162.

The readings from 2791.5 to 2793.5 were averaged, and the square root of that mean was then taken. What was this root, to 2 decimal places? 7.96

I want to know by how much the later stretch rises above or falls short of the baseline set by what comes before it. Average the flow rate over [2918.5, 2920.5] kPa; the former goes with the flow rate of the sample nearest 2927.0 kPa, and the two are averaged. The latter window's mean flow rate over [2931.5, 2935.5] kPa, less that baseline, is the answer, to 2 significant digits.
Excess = -3.5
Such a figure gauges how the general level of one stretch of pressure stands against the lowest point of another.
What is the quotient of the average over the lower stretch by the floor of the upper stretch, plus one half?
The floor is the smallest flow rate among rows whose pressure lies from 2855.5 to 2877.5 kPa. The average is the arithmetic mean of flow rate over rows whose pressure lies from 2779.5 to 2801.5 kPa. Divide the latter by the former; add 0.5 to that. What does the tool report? 1.53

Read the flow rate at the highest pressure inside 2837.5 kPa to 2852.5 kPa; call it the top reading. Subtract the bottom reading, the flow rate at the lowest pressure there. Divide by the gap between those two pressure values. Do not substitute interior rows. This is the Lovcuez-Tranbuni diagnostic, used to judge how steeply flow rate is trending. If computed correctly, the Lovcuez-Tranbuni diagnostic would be -0.14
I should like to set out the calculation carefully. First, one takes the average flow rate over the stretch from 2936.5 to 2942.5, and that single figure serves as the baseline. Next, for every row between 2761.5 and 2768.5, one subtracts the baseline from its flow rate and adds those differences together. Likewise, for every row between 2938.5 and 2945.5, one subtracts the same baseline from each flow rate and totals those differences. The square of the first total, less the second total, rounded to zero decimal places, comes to 1933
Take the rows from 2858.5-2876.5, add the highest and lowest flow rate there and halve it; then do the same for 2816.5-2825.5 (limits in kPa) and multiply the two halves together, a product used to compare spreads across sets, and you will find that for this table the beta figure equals 4504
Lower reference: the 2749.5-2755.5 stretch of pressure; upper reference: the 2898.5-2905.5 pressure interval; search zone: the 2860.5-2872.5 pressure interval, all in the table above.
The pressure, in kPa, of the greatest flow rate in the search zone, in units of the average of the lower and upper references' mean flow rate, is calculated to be 2871.0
